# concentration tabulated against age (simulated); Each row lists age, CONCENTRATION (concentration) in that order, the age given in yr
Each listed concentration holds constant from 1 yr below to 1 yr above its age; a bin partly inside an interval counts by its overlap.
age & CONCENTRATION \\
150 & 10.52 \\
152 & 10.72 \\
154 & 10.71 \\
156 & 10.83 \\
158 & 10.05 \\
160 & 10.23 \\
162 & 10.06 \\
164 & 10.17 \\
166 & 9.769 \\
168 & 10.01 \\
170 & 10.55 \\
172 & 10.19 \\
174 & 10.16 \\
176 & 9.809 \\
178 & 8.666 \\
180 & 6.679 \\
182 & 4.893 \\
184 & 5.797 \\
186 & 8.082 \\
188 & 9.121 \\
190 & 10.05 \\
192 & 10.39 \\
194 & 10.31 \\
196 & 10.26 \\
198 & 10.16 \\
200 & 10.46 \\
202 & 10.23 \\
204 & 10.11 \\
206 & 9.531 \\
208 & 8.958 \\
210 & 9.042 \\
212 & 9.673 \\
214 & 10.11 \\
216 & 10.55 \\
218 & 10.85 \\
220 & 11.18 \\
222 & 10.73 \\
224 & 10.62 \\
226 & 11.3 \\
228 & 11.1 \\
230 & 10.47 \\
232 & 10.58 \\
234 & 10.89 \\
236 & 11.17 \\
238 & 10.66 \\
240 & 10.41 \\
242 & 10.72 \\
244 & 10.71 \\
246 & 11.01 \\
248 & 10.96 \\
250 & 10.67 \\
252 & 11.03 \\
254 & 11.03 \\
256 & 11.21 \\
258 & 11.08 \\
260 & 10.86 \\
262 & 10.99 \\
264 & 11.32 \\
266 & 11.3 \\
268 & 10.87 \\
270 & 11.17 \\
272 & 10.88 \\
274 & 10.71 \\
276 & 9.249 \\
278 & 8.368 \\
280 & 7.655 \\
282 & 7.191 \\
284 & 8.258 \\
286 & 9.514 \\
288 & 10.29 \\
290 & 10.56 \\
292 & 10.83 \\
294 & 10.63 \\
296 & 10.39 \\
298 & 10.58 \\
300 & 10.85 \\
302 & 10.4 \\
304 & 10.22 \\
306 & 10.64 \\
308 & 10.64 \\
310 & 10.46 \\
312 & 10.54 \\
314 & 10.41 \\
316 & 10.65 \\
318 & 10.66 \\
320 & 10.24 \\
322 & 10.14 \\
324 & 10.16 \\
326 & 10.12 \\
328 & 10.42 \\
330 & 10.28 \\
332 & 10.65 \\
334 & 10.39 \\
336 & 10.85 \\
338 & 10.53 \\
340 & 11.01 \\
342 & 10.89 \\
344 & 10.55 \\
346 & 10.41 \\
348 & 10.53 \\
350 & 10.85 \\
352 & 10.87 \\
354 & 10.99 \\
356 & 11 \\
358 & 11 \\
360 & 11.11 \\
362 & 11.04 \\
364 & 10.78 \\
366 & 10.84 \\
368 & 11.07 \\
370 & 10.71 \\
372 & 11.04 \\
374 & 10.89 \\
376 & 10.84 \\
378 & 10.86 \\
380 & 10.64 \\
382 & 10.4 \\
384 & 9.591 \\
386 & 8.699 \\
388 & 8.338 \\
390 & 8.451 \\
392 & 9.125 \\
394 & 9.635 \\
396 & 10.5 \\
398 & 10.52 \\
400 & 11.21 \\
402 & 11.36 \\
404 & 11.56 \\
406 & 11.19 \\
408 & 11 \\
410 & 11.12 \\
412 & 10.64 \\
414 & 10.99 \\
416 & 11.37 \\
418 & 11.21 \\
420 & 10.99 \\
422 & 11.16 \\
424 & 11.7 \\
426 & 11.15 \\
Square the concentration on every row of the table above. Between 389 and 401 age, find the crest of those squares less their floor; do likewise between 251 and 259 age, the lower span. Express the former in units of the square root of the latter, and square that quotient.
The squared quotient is 735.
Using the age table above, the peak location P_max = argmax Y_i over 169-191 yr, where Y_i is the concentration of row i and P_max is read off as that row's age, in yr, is 170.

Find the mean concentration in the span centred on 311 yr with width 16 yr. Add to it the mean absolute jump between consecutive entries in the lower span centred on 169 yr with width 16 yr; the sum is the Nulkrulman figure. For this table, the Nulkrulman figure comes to 10.8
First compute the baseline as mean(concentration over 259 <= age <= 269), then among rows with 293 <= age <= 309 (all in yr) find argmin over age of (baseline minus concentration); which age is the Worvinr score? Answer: 300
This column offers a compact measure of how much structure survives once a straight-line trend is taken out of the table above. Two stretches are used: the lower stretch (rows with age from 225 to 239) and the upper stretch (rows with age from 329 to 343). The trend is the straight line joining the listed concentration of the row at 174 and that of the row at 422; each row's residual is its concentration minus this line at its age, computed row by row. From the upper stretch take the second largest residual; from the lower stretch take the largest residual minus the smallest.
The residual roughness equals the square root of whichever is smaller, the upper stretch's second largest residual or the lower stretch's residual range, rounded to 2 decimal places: 0.23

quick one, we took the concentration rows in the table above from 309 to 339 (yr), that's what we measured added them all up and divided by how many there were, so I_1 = 10.4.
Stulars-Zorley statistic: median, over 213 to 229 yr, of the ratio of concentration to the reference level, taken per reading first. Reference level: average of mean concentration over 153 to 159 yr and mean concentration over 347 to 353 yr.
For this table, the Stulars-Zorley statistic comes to 1.01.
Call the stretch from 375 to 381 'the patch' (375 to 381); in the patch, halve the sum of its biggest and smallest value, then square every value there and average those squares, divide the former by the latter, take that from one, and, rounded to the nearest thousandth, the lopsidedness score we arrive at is 0.908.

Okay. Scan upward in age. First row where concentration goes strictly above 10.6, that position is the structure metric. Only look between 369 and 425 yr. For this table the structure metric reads 370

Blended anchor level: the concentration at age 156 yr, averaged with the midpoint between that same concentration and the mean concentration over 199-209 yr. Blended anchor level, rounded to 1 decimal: 10.6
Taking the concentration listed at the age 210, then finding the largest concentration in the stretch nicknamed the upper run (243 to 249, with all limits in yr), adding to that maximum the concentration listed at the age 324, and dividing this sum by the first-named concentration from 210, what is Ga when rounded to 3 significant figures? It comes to 2.34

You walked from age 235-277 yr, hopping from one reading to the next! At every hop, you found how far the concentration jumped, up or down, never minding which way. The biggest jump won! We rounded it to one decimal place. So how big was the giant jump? 1.5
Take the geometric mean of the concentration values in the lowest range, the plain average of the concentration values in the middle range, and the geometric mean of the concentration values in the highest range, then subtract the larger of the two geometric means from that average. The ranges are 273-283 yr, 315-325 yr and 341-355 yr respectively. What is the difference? -0.4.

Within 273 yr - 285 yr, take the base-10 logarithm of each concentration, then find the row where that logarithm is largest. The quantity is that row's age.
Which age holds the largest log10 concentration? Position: 274 yr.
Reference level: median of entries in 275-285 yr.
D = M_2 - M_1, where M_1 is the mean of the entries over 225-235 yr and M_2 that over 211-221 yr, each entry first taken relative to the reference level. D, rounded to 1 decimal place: -0.4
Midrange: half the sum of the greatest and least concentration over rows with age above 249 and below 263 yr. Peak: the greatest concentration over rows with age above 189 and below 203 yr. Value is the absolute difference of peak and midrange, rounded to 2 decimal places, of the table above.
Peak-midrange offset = 0.48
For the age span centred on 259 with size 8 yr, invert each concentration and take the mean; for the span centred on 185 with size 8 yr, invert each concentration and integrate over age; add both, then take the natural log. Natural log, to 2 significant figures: 0.27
